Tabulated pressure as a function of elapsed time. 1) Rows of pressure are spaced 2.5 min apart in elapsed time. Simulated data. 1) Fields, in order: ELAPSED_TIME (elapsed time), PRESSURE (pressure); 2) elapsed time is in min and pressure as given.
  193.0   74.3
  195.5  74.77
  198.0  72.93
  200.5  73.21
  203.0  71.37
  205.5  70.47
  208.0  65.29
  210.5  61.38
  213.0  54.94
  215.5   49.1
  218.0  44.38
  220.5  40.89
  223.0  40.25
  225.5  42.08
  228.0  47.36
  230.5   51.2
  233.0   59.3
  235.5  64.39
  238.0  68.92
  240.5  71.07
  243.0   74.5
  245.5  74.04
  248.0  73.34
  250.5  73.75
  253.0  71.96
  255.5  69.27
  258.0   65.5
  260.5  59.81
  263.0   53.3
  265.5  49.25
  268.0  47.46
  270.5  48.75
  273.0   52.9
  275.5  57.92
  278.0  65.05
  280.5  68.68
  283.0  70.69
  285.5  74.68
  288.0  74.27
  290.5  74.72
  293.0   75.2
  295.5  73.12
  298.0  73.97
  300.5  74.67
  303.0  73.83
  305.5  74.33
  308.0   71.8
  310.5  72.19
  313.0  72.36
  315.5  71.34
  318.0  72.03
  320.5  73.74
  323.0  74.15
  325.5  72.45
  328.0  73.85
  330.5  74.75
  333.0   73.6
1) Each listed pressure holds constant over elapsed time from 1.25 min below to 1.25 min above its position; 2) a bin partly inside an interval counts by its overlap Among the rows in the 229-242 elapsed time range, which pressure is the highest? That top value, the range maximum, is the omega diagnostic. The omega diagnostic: 71.07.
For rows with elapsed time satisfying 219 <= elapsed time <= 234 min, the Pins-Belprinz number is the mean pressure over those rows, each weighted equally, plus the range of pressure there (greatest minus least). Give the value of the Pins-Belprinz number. 66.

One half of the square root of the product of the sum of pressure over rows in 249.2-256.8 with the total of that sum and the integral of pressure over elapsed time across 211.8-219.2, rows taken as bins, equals 177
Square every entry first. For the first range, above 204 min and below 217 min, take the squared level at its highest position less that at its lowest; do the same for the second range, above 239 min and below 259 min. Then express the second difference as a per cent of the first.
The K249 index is 30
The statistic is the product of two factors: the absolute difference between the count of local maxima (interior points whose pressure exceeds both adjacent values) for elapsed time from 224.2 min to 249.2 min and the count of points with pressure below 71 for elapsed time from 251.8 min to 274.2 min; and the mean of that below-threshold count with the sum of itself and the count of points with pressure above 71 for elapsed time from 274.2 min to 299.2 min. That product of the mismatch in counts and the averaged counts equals 77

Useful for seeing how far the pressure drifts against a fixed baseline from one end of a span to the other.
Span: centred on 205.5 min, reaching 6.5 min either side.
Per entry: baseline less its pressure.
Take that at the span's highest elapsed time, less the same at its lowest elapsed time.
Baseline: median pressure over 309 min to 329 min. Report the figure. 12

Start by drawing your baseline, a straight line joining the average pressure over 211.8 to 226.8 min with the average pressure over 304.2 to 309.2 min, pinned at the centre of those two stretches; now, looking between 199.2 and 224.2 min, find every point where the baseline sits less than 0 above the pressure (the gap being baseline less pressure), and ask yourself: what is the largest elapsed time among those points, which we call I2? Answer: 215.5 min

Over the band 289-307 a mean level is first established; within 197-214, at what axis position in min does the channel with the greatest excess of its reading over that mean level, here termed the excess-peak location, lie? 200.5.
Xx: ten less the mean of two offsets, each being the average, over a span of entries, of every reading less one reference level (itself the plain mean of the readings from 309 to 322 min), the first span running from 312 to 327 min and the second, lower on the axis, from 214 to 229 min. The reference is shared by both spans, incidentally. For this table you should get 24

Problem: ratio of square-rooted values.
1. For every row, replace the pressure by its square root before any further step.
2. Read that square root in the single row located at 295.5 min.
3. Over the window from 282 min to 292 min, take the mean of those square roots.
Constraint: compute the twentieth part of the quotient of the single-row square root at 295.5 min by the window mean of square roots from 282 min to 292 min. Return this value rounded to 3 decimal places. 0.050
